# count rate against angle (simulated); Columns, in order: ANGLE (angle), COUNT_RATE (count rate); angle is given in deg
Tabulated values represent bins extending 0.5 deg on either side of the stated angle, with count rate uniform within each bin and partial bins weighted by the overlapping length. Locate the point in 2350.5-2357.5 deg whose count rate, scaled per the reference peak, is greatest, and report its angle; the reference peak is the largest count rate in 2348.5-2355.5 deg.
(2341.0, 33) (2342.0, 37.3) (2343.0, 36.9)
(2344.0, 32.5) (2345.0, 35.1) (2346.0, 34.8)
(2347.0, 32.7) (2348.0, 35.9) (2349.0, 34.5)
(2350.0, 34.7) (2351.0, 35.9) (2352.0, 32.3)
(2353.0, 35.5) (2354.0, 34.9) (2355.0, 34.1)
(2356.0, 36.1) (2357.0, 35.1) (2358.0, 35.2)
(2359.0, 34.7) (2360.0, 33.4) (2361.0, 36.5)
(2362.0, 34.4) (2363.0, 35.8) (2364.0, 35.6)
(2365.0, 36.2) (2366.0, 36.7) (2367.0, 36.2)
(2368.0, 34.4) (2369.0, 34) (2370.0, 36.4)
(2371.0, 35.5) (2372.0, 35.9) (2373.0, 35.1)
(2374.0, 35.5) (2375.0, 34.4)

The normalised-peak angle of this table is 2356.0 deg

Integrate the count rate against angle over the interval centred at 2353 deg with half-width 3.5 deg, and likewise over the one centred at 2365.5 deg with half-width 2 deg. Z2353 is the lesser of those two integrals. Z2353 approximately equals 145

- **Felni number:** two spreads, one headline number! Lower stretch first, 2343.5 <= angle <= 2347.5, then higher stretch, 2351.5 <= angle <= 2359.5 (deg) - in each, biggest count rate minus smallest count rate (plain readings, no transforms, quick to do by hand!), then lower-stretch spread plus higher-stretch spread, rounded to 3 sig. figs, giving 6.40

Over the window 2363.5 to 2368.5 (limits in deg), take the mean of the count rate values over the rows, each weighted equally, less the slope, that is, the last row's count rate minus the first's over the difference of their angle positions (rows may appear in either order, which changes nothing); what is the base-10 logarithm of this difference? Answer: 1.56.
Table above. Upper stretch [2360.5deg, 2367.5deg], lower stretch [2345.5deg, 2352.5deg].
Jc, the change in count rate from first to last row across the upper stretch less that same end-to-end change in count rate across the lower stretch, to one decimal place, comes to 2.2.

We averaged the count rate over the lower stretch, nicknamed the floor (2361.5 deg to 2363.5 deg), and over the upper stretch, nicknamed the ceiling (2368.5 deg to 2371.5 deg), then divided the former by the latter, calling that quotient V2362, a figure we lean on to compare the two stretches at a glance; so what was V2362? 0.99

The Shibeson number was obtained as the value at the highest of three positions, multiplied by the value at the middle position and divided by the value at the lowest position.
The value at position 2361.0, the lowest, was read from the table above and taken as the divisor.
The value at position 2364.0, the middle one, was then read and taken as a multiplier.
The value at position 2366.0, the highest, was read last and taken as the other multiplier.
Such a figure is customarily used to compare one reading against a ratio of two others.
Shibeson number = 35.8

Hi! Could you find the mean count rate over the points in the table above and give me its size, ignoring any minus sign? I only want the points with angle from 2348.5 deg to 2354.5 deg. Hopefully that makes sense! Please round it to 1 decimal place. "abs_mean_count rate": 34.6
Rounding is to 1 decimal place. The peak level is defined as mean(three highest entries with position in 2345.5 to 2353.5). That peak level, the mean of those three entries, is 35.8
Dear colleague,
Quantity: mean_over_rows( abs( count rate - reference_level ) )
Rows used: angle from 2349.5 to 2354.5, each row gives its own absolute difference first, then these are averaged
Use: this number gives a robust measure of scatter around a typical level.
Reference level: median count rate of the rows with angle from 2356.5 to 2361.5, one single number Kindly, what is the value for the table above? 0.92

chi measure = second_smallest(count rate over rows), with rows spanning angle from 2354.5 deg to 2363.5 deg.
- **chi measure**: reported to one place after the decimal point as 34.1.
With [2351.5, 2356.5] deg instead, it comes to 34.1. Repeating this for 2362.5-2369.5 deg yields 34.4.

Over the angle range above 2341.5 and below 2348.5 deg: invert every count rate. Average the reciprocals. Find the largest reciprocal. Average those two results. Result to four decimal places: 0.0297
